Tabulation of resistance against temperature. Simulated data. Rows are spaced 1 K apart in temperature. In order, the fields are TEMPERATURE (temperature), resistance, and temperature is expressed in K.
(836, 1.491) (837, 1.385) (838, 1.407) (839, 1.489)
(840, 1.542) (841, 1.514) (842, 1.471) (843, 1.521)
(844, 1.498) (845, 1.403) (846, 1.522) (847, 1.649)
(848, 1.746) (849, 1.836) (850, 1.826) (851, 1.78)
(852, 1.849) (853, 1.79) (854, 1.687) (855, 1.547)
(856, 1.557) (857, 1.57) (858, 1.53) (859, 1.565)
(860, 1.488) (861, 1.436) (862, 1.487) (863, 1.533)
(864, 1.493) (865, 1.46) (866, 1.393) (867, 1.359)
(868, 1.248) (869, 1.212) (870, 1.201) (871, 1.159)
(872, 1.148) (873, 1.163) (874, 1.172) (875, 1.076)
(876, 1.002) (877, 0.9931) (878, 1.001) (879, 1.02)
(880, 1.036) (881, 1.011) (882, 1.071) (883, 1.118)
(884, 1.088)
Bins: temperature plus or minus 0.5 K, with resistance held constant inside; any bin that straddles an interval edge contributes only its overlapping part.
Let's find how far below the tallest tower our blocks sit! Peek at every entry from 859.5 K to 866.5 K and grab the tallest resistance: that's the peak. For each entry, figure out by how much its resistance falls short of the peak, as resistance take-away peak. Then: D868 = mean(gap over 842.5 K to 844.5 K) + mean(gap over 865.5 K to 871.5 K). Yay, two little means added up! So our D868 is -0.29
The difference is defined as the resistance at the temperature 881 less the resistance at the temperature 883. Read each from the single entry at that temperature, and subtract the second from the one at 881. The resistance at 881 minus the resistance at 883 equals -0.11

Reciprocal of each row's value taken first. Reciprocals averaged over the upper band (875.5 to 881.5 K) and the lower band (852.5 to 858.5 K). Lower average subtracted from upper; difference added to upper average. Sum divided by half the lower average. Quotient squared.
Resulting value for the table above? 19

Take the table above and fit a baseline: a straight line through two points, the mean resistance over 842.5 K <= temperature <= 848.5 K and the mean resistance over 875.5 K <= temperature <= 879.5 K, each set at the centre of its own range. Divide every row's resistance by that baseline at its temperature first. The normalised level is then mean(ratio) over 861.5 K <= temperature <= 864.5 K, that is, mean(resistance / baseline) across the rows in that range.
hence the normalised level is 1.20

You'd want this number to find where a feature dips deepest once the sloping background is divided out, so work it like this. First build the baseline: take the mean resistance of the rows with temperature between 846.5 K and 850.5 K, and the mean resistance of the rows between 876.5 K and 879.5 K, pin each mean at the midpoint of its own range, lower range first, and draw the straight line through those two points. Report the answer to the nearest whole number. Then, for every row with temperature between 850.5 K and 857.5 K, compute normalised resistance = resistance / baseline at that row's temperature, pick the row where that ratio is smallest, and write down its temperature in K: 855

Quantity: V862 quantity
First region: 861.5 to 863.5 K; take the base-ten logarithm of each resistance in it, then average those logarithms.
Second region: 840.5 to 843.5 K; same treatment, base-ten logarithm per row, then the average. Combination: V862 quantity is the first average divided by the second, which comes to 1.0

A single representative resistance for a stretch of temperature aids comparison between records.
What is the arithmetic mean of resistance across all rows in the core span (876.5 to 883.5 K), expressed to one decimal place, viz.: 1.0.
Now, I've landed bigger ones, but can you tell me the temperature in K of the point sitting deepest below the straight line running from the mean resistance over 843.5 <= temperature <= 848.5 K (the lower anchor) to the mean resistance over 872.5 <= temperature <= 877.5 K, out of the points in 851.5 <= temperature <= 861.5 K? 861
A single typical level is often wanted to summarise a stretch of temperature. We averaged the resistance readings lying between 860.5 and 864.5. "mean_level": 1.5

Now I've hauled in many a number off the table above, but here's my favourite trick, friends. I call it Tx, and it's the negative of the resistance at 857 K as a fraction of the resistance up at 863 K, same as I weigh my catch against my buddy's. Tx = -1.02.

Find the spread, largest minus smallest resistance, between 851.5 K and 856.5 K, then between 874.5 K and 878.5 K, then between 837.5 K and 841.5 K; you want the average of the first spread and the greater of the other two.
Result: 0.22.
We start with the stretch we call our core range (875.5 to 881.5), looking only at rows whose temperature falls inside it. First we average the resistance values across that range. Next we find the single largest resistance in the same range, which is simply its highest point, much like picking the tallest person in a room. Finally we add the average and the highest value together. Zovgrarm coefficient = 2.05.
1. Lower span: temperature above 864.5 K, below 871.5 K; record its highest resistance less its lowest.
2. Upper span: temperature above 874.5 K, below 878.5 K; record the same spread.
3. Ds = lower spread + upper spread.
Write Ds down 0.38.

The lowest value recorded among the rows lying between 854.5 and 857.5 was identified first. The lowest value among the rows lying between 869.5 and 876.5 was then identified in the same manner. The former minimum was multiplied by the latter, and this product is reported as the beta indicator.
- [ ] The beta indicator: 1.55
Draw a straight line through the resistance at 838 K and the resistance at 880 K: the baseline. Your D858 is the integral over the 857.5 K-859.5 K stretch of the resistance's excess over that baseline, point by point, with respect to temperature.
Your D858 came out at 0.6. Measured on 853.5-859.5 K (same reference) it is 2.0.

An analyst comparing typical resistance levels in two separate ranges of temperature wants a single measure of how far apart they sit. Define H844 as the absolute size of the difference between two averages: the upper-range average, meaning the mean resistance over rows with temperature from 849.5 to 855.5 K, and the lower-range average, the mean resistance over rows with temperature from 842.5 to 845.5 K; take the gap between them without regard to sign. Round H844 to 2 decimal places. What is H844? 0.27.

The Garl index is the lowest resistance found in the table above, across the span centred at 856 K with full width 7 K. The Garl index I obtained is 1.53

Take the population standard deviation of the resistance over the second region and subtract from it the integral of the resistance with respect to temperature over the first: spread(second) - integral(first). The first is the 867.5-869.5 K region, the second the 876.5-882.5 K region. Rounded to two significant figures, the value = -2.4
